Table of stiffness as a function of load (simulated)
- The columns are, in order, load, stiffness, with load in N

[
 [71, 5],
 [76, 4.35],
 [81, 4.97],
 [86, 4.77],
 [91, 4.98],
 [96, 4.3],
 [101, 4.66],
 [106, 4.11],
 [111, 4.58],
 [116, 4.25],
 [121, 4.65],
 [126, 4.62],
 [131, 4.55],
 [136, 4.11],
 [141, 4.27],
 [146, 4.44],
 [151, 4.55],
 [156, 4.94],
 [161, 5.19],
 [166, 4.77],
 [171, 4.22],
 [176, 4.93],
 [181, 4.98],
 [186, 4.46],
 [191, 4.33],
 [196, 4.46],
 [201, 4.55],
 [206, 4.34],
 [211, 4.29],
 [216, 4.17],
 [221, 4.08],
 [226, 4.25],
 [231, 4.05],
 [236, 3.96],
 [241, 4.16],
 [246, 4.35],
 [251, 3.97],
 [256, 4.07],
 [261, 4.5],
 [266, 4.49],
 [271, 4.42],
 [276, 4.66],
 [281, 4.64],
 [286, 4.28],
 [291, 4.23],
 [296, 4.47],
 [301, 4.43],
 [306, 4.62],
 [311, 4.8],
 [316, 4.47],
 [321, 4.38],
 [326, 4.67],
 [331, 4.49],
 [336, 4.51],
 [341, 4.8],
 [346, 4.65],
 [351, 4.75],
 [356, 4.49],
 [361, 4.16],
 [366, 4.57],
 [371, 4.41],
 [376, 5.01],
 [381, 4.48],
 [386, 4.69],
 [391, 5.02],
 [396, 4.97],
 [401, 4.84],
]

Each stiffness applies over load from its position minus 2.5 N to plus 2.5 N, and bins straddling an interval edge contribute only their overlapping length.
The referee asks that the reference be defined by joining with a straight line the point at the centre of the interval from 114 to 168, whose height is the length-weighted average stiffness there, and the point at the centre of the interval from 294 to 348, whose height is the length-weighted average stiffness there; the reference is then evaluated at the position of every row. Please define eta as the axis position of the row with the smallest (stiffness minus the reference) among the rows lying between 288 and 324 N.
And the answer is 291 N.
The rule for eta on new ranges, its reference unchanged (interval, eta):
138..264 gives 236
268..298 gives 291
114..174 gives 136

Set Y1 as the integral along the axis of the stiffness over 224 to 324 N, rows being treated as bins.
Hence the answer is 436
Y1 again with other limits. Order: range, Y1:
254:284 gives 134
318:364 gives 209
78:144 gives 298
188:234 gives 197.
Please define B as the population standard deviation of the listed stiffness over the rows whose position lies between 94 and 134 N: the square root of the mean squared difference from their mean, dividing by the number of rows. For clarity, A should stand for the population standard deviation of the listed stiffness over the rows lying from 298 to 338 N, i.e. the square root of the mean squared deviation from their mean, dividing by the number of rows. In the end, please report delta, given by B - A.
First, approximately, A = 0.13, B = 0.199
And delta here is 0.07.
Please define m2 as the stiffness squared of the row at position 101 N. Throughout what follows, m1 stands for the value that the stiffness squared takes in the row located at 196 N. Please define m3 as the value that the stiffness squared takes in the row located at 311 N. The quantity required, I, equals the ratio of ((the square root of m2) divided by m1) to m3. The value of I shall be 0.0102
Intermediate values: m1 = 20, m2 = 21.7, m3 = 23.0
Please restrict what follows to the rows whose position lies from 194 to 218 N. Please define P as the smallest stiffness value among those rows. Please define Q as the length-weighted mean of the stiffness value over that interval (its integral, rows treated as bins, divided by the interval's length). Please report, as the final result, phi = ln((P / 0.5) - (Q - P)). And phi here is 2.10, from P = 4.17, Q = 4.36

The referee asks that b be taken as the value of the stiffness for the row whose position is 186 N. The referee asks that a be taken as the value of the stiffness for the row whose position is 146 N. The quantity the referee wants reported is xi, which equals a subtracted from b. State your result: 0.02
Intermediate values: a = 4.44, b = 4.46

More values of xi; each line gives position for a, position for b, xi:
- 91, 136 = -0.87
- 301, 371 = -0.02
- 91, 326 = -0.31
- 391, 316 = -0.55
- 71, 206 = -0.66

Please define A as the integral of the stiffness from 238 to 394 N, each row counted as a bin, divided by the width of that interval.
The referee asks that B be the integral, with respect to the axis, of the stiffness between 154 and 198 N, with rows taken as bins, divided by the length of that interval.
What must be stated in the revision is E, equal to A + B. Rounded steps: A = 4.50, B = 4.70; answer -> 9.20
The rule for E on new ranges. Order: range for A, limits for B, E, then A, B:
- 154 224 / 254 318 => 9.02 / 4.55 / 4.47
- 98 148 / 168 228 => 8.85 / 4.42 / 4.43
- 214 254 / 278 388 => 8.67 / 4.12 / 4.55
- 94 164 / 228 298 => 8.82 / 4.52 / 4.30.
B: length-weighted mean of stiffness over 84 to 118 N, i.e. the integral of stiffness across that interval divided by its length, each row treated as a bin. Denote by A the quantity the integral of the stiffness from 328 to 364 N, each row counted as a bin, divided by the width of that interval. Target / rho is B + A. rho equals 9.07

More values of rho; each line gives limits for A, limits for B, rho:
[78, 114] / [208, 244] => 8.76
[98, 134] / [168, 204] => 9.04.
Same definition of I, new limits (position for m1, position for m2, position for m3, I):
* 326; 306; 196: 0.0106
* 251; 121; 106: 0.0175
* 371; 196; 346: 0.0106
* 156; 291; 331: 0.0086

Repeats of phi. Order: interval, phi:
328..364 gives 2.07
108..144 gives 2.07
